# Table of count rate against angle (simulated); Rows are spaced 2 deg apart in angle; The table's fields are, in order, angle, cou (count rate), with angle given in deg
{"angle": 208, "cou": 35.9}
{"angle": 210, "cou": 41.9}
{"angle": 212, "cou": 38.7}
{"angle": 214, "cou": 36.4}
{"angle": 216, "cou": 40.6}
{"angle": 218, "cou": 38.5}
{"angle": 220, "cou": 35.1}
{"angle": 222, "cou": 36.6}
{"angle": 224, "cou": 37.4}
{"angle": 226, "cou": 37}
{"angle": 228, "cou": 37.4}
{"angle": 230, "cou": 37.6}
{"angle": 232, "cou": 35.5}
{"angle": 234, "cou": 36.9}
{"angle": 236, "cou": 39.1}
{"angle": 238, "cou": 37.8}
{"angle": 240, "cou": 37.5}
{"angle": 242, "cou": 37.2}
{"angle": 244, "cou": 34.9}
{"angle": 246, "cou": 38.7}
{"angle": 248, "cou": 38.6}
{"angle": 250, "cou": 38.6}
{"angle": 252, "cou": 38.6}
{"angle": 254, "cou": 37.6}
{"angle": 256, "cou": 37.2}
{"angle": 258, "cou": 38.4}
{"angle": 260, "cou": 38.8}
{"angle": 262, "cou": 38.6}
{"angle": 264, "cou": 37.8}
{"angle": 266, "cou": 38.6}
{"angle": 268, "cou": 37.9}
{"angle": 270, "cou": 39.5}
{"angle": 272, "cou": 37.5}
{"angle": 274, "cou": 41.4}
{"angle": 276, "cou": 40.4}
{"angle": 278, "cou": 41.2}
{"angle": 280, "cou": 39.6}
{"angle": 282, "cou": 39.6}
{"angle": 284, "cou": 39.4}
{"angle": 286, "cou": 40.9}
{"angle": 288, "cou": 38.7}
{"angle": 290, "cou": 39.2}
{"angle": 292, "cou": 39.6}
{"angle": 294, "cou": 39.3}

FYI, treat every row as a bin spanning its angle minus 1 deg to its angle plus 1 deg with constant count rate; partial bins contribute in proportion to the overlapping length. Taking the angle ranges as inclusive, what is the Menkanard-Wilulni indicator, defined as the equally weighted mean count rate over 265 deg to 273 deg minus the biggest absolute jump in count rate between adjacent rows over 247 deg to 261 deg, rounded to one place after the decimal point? 37.2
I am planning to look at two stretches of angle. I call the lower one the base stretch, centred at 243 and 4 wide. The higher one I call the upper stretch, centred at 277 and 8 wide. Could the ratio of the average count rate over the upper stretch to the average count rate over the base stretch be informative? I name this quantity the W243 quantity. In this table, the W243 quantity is 1.13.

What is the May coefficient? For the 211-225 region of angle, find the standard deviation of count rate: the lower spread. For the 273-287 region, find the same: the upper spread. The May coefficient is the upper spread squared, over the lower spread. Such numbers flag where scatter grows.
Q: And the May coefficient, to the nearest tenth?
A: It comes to 0.4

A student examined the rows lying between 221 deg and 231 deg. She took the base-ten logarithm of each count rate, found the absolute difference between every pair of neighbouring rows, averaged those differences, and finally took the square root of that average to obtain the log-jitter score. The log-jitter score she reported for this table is 0.073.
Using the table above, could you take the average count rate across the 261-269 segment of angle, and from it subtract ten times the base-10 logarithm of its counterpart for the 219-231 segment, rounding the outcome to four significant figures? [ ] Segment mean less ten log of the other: 22.56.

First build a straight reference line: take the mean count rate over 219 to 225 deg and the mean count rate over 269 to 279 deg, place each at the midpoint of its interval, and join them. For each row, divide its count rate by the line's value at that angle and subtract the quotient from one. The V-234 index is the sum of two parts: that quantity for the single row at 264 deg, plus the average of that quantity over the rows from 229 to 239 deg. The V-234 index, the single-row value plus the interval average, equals 0.034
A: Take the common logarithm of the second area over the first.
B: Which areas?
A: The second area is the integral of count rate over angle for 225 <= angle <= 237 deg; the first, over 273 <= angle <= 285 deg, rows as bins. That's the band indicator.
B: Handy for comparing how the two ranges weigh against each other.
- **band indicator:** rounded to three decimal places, -0.034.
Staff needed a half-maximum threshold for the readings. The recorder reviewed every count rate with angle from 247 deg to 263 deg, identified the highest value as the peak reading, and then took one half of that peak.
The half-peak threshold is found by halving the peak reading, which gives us 19.4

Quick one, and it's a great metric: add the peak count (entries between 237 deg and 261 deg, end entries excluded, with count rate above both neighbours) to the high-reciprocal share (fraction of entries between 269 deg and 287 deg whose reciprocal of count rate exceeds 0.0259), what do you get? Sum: 1.1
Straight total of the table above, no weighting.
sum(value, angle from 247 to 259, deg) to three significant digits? 229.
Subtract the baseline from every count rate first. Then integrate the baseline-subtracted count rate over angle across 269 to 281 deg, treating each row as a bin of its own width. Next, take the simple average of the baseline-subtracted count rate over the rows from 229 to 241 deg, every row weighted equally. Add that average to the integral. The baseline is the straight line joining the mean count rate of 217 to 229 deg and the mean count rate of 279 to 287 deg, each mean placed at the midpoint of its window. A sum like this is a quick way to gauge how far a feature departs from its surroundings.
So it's 5.1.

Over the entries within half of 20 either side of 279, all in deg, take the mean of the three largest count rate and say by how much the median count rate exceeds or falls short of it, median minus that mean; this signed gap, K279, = -1.6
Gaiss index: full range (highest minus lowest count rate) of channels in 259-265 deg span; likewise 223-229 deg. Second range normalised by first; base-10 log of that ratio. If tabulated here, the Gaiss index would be -0.4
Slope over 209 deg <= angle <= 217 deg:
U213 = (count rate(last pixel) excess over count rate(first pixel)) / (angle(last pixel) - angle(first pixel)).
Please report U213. -0.22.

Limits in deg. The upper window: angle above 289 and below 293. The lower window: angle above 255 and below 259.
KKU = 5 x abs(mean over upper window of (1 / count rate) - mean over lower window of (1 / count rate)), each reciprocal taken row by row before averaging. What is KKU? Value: 0.0054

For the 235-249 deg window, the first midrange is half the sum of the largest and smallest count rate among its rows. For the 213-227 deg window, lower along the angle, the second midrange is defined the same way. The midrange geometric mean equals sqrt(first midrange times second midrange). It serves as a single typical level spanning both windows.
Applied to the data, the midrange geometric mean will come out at 37.4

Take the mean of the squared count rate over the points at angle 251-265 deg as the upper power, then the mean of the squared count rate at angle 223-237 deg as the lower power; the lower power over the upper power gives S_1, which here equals 0.96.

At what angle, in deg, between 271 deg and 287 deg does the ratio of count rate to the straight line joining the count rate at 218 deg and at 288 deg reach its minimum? 272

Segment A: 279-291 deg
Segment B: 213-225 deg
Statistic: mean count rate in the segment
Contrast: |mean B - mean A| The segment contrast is 2.1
